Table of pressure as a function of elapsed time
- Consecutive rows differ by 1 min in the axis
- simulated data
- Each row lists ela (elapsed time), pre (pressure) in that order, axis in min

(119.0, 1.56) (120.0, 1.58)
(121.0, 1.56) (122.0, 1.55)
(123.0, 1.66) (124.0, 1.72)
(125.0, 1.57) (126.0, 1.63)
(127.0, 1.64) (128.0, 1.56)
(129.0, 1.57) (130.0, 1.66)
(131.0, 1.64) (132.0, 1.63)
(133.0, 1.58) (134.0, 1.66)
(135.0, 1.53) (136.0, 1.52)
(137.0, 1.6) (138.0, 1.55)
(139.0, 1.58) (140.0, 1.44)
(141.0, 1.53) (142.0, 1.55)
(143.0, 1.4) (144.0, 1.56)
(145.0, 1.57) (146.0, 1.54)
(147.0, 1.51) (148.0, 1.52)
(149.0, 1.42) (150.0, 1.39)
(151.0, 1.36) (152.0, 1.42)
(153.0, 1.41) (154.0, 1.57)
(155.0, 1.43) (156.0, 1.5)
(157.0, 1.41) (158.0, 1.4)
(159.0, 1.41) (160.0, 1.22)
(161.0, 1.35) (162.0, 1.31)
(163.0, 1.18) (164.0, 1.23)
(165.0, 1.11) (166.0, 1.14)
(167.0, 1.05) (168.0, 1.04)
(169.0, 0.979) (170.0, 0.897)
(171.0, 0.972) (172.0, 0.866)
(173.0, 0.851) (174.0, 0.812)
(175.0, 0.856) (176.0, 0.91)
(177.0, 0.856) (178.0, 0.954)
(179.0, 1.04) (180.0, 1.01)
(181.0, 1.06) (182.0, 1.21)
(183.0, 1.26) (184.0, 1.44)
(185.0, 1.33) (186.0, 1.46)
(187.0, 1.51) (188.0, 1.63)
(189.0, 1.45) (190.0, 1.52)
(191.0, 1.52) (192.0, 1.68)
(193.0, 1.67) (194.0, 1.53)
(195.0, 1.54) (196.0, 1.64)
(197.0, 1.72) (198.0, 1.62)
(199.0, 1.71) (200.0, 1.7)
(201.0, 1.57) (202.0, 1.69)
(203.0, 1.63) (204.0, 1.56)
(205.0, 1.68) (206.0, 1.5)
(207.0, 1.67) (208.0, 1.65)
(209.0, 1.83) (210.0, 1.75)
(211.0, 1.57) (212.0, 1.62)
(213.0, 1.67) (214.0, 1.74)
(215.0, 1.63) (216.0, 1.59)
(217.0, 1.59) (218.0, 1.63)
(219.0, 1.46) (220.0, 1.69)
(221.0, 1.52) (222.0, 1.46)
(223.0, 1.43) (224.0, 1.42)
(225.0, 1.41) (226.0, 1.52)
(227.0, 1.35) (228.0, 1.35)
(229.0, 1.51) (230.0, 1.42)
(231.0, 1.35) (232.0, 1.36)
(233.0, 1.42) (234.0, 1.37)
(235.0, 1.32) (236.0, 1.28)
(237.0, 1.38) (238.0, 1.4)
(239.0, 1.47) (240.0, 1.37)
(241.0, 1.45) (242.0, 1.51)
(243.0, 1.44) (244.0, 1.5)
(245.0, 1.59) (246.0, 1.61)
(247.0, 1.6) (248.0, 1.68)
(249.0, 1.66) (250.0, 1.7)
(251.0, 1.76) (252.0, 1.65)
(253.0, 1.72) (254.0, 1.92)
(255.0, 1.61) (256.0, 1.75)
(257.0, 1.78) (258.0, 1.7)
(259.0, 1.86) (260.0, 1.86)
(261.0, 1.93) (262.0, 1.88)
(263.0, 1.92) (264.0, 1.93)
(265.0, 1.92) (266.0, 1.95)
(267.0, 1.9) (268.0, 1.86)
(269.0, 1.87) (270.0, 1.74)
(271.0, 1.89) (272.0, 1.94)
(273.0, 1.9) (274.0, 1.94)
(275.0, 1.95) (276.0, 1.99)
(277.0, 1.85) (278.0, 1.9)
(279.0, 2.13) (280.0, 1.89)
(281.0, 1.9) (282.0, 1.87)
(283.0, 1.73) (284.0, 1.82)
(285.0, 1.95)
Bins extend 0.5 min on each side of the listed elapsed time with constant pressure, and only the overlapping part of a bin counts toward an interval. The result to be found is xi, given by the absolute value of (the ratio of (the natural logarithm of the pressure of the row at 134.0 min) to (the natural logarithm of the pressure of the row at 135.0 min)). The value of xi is 1.2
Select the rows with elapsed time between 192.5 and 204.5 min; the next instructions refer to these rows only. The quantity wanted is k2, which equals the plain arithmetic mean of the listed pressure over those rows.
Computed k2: 1.6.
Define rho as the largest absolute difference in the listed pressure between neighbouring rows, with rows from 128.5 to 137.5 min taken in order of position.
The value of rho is 0.13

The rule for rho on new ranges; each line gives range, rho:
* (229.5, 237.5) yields 0.10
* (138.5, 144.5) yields 0.16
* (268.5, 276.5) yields 0.15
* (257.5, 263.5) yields 0.16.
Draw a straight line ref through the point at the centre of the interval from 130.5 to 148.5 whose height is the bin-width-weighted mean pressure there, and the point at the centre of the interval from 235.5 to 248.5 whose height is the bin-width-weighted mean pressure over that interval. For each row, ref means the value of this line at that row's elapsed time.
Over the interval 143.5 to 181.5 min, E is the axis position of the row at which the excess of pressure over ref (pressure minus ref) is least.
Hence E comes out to 174.0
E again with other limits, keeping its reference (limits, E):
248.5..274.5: 255.0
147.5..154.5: 151.0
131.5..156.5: 151.0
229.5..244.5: 236.0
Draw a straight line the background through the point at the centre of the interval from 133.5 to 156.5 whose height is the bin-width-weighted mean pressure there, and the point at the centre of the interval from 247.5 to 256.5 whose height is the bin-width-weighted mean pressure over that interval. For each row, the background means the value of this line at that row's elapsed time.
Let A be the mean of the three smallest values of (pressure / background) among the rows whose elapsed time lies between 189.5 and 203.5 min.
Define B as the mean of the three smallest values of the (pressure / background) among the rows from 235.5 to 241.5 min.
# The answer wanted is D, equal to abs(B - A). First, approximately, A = 0.95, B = 0.80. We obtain 0.16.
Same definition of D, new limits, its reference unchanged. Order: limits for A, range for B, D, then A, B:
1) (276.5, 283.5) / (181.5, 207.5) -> 0.22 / 1.02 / 0.80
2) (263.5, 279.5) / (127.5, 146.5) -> 0.06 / 1.03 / 0.97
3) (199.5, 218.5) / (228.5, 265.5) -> 0.17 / 0.95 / 0.78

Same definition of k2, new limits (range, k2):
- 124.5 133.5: 1.6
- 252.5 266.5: 1.8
